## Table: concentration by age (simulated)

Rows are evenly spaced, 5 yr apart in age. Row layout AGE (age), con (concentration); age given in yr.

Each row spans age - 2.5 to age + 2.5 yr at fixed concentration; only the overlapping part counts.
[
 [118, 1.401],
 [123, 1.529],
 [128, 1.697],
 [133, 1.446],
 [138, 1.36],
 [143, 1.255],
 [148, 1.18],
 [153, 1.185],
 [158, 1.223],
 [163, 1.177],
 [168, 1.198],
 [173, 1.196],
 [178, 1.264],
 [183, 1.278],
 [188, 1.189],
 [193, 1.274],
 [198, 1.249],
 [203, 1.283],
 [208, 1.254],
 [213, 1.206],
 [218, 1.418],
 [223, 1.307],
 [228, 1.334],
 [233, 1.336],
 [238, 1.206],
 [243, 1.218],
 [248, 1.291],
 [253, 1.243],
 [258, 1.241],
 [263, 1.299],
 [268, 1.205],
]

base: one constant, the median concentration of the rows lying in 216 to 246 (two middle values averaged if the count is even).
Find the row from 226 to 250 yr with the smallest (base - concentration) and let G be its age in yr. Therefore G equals 233 yr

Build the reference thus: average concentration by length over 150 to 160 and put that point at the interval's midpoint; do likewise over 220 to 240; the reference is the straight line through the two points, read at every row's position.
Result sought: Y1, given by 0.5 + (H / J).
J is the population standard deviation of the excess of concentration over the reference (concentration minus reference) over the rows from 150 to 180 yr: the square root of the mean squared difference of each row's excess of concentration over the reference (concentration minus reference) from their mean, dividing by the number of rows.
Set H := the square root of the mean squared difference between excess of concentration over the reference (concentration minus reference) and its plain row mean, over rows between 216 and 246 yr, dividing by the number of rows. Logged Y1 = 3.9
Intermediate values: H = 0.083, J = 0.02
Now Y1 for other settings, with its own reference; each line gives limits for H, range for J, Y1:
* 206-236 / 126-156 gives 0.8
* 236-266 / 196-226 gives 1.0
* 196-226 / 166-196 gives 2.3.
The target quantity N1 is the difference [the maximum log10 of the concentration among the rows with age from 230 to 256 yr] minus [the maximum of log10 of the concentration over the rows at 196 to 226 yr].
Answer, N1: -0.03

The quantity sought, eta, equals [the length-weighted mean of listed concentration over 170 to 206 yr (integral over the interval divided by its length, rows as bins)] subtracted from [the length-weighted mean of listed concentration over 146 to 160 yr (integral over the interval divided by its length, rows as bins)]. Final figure -0.05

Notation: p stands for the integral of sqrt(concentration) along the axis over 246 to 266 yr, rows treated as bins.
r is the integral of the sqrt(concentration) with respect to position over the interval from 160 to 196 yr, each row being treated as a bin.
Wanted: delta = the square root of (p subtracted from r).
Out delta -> 4.2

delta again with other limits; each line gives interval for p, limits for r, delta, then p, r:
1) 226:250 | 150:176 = 1.2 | 27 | 28.4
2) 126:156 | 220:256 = 2.4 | 35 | 40.7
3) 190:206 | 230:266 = 4.7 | 18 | 40.4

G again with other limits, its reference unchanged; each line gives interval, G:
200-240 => 218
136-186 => 138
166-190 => 183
